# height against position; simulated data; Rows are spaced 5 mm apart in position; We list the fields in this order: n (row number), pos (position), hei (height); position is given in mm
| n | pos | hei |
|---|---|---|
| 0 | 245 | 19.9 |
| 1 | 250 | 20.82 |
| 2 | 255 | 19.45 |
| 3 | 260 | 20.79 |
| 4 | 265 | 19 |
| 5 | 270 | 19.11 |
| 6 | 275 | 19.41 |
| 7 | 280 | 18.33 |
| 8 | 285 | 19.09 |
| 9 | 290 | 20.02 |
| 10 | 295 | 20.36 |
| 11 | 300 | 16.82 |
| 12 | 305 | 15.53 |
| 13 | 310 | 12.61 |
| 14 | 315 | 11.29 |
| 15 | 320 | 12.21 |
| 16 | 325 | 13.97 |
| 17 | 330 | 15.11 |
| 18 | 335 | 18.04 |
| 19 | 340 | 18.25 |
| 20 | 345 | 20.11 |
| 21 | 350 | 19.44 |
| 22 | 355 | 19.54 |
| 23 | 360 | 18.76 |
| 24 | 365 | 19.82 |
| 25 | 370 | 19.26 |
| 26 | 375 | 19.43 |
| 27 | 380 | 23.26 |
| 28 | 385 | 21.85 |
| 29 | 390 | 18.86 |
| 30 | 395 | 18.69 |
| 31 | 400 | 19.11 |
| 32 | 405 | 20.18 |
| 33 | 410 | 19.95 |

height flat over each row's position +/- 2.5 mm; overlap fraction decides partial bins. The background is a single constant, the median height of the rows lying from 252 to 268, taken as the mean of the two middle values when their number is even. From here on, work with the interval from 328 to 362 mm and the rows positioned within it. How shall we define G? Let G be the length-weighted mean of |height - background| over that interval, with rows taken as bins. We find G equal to 1.2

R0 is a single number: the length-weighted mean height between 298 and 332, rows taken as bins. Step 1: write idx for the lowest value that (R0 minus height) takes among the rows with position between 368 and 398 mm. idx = -9.4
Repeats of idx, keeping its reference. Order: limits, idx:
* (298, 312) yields -2.9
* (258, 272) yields -6.9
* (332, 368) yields -6.2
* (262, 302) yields -6.5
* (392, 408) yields -6.3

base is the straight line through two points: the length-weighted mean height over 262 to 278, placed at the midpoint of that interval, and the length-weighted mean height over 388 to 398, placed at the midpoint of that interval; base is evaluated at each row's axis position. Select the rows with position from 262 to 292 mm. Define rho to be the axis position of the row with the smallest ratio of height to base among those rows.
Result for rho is 280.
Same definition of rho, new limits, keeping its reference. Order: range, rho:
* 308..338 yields 315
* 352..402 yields 360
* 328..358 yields 330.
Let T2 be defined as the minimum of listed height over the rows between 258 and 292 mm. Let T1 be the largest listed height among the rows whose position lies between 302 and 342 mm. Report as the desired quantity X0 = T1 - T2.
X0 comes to 0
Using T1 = 18.25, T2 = 18.33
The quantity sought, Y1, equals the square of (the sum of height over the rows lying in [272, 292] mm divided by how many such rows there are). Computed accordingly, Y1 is 369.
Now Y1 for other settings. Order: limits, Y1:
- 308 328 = 157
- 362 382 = 418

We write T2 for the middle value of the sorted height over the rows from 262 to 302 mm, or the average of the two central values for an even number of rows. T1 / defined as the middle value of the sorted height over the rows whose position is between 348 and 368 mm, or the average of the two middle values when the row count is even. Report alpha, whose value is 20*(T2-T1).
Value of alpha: -8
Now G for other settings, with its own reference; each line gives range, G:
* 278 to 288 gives 0.7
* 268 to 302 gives 0.8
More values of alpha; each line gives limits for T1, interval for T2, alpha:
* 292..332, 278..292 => 91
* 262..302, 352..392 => 8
